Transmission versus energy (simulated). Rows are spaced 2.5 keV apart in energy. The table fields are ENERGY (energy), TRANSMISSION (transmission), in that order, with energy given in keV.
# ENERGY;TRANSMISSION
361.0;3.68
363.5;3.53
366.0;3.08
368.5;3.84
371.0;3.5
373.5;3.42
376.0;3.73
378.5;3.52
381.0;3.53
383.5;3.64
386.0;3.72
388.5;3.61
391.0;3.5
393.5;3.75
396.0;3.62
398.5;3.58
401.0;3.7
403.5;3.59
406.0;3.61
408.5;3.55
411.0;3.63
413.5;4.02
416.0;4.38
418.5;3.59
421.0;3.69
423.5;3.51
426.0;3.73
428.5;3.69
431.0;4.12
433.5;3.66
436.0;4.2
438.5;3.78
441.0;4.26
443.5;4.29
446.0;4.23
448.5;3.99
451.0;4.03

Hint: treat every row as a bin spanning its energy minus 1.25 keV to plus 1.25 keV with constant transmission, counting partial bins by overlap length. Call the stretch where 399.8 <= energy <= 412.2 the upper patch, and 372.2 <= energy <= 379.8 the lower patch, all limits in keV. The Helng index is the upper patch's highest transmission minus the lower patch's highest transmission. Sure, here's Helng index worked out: -0.03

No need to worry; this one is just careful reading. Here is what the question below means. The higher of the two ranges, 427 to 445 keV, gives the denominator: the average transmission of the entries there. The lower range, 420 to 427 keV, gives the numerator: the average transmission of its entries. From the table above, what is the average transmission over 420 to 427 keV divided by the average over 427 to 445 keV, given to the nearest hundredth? 0.91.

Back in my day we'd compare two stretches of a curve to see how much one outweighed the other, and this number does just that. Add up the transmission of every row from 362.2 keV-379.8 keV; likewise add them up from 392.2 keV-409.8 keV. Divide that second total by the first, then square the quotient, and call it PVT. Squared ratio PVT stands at 1.06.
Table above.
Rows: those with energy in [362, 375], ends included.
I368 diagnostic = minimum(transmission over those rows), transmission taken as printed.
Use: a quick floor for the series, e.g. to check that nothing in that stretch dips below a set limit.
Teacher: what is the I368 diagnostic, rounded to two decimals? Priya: 3.08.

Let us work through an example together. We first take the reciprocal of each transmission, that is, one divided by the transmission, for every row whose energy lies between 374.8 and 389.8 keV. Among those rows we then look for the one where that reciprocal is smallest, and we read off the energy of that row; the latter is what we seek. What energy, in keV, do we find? 376.0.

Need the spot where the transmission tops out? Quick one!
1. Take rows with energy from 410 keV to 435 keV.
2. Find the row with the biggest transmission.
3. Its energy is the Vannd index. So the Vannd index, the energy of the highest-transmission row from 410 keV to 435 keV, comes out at 416.0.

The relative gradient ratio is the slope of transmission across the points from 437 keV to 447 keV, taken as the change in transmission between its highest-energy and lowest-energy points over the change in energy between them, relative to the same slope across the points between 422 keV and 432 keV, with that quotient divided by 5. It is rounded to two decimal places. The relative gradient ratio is 0.15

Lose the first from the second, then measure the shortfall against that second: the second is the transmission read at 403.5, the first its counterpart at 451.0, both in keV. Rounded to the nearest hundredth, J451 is -0.12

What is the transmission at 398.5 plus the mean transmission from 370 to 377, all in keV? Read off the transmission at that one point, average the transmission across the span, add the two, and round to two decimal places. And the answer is 7.13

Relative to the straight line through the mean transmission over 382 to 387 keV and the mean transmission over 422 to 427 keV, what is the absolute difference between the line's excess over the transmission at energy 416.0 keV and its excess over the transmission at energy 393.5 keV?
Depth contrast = 0.66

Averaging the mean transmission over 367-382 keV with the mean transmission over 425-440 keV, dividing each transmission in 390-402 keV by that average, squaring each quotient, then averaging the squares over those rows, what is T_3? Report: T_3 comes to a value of 0.95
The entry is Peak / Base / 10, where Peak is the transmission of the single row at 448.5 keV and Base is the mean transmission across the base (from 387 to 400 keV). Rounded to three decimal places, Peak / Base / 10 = 0.110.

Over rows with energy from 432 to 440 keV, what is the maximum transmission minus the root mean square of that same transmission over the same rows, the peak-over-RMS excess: 0.31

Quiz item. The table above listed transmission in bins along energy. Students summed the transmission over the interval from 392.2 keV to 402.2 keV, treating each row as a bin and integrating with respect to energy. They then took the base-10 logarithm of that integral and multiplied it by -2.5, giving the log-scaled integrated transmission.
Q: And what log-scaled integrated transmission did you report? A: -3.9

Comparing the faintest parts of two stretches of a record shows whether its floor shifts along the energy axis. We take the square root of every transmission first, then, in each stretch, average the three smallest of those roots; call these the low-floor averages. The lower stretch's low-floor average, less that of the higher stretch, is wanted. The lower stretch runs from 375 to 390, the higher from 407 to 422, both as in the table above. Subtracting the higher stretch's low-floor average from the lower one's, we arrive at -0.01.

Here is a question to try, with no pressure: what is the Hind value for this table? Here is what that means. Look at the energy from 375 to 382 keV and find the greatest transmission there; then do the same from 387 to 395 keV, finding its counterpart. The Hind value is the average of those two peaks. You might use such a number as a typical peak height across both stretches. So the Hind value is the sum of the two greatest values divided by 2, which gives 3.74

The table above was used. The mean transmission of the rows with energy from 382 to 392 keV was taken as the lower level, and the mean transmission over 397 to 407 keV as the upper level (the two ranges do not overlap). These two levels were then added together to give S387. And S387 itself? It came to 7.24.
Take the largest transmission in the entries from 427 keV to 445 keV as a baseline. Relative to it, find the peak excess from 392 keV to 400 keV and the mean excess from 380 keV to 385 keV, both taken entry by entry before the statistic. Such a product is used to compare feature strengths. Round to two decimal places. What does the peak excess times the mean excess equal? 0.38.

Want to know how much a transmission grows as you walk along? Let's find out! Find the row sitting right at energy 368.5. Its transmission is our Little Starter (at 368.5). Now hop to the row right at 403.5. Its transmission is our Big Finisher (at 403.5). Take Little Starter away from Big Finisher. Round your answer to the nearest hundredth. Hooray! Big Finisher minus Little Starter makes -0.25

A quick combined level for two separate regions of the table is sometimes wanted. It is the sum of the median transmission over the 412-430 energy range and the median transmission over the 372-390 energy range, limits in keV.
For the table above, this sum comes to 7.3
